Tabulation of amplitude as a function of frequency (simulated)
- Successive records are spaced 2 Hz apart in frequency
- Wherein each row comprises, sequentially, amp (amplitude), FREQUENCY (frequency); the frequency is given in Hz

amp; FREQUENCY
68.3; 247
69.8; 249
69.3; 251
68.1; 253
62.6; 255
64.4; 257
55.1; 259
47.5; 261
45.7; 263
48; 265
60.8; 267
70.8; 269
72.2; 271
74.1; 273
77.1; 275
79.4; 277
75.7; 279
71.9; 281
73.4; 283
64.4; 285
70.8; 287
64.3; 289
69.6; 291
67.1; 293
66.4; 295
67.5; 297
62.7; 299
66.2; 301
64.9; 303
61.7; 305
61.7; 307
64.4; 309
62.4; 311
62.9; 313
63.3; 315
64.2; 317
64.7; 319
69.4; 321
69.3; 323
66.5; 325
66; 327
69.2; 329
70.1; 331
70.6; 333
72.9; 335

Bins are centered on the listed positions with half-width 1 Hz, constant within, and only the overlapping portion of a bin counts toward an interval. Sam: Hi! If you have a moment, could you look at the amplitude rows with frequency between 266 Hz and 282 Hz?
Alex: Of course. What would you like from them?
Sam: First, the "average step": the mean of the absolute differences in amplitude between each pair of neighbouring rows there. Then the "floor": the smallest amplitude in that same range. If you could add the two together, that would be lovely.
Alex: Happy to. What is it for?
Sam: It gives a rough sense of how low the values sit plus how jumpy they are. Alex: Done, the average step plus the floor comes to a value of 64.5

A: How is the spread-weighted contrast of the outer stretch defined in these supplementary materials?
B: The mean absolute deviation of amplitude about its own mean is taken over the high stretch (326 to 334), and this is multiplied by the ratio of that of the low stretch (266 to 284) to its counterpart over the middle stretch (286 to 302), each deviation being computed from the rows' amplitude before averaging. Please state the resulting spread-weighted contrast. 2.7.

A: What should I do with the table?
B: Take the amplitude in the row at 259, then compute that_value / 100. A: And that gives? 0.55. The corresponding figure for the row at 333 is 0.71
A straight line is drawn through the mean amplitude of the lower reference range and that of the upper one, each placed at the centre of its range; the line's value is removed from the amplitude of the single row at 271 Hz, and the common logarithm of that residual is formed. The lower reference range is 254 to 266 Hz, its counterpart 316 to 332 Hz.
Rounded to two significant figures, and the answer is 1.2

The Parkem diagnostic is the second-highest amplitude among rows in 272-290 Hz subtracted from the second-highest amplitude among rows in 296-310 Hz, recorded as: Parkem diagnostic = -11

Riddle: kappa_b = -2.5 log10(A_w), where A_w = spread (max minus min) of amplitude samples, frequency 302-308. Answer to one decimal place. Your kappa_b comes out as -1.3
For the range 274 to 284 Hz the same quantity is -2.2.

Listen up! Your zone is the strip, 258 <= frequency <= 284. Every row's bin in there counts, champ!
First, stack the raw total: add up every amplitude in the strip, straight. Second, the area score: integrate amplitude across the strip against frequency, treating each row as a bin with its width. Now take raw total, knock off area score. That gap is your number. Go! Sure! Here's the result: -852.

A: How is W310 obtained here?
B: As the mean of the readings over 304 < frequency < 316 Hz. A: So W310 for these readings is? 62.7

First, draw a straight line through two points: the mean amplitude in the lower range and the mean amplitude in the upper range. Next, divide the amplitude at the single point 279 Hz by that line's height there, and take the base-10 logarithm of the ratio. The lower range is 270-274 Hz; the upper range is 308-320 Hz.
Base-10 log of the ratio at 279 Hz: 0.024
